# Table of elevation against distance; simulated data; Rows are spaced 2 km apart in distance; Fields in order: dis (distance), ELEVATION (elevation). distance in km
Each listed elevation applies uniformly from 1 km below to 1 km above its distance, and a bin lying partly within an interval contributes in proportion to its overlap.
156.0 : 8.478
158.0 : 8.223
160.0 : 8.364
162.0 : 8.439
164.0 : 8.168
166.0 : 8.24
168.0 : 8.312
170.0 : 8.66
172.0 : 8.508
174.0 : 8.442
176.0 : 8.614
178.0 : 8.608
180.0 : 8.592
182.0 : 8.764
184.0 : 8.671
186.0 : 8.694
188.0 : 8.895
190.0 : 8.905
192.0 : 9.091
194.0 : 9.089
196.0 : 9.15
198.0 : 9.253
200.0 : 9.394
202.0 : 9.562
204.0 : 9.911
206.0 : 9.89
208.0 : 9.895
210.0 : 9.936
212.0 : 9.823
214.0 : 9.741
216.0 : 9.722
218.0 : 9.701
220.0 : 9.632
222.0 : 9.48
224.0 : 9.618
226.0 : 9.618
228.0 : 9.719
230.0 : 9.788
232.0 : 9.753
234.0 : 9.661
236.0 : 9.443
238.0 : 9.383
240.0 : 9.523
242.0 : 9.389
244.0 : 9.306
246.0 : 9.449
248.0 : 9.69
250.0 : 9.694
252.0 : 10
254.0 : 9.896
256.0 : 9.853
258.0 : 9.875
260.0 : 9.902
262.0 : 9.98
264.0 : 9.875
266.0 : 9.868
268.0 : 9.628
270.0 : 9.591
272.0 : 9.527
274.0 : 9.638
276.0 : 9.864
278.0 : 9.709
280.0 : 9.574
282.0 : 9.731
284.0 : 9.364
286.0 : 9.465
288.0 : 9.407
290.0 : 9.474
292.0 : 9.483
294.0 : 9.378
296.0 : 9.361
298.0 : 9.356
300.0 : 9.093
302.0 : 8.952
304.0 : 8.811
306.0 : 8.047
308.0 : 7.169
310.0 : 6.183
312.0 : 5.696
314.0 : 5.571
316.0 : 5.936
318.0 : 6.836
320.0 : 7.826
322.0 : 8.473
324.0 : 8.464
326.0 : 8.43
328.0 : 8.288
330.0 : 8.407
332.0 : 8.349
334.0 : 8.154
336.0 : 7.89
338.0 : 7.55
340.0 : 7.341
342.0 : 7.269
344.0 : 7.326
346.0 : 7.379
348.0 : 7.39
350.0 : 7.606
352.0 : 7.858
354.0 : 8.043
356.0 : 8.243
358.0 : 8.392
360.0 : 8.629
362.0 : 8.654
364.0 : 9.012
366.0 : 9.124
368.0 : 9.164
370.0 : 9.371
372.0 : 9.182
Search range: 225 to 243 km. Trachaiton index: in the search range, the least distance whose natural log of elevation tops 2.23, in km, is 226.0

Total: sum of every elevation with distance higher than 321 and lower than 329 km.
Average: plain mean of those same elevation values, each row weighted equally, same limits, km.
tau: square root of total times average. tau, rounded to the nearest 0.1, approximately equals 16.8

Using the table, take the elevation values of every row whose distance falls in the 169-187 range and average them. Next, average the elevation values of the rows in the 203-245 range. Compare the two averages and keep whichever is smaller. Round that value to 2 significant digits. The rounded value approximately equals 8.6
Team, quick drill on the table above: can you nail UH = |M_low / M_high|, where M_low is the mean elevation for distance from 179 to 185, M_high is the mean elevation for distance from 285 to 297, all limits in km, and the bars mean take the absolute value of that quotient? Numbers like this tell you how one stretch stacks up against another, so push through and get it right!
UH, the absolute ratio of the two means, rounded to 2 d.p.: 0.92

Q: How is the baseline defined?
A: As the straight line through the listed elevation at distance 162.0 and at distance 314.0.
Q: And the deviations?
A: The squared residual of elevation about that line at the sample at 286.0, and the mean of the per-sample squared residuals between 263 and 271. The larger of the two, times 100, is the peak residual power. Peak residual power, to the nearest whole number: 1133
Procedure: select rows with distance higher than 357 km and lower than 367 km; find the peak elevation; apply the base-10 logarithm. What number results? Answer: 0.96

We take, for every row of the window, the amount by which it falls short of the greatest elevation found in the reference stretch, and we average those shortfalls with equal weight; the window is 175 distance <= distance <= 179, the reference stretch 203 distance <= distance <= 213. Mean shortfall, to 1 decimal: 1.3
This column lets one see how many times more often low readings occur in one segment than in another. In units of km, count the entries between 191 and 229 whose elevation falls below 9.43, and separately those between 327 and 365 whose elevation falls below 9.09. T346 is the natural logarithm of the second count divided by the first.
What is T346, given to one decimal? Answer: 1.3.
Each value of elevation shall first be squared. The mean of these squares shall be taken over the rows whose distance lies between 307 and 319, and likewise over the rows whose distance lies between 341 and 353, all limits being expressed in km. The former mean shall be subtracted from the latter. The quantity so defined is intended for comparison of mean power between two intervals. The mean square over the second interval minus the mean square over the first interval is 17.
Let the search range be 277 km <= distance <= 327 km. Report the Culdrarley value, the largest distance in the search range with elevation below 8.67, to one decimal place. 326.0 km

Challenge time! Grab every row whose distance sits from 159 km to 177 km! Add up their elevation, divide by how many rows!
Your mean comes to 8.4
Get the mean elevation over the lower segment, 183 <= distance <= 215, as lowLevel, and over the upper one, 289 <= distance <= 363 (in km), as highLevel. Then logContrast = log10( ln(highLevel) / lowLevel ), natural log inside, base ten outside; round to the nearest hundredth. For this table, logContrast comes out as -0.65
